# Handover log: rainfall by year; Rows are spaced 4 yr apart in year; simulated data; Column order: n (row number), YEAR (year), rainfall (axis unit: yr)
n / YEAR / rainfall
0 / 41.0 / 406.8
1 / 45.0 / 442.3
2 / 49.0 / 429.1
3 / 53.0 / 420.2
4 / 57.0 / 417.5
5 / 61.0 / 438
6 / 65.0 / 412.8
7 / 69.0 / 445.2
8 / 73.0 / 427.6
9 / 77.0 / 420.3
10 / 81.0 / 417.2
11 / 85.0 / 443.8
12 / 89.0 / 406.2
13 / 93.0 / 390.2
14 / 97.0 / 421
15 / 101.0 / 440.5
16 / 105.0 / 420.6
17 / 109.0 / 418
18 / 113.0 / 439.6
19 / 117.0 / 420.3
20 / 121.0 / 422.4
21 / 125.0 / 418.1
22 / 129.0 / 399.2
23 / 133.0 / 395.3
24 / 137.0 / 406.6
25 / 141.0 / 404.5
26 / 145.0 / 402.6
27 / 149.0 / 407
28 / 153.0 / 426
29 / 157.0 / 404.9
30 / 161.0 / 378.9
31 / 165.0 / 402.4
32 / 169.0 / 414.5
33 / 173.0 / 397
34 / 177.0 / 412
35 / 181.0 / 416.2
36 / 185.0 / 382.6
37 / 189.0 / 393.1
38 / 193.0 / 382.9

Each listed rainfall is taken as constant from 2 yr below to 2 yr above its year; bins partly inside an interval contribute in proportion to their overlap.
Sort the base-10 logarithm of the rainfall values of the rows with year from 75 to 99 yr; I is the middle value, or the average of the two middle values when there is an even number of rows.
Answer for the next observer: 2.62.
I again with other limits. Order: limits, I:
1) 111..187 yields 2.61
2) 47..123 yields 2.62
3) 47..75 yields 2.63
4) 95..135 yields 2.62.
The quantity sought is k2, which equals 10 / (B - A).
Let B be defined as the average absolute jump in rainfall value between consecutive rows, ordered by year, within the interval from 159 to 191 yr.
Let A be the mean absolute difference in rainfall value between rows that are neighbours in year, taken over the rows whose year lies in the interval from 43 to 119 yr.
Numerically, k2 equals -7.1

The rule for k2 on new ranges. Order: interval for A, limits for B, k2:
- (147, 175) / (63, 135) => -3.1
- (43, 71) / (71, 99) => 3.2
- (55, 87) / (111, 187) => -1.8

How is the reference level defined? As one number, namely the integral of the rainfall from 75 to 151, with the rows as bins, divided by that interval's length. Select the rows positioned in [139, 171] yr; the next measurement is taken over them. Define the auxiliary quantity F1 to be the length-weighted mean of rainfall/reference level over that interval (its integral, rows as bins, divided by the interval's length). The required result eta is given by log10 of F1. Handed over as -0.011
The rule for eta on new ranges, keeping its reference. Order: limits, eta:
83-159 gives 0.000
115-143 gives -0.006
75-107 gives 0.005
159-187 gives -0.016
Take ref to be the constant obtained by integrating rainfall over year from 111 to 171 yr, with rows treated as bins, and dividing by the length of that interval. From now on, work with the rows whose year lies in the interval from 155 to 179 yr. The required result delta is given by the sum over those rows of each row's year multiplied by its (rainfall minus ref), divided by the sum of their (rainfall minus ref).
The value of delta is 162.7 yr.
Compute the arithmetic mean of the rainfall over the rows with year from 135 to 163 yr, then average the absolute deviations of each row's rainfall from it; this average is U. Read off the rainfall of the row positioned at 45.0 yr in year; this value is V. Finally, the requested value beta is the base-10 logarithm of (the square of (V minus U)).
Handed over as 5.28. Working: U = 7.8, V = 442.3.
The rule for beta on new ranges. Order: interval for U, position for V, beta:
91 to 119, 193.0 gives 5.14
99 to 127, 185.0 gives 5.15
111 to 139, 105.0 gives 5.22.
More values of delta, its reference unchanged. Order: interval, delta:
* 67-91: 76.1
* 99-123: 109.7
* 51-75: 64.8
